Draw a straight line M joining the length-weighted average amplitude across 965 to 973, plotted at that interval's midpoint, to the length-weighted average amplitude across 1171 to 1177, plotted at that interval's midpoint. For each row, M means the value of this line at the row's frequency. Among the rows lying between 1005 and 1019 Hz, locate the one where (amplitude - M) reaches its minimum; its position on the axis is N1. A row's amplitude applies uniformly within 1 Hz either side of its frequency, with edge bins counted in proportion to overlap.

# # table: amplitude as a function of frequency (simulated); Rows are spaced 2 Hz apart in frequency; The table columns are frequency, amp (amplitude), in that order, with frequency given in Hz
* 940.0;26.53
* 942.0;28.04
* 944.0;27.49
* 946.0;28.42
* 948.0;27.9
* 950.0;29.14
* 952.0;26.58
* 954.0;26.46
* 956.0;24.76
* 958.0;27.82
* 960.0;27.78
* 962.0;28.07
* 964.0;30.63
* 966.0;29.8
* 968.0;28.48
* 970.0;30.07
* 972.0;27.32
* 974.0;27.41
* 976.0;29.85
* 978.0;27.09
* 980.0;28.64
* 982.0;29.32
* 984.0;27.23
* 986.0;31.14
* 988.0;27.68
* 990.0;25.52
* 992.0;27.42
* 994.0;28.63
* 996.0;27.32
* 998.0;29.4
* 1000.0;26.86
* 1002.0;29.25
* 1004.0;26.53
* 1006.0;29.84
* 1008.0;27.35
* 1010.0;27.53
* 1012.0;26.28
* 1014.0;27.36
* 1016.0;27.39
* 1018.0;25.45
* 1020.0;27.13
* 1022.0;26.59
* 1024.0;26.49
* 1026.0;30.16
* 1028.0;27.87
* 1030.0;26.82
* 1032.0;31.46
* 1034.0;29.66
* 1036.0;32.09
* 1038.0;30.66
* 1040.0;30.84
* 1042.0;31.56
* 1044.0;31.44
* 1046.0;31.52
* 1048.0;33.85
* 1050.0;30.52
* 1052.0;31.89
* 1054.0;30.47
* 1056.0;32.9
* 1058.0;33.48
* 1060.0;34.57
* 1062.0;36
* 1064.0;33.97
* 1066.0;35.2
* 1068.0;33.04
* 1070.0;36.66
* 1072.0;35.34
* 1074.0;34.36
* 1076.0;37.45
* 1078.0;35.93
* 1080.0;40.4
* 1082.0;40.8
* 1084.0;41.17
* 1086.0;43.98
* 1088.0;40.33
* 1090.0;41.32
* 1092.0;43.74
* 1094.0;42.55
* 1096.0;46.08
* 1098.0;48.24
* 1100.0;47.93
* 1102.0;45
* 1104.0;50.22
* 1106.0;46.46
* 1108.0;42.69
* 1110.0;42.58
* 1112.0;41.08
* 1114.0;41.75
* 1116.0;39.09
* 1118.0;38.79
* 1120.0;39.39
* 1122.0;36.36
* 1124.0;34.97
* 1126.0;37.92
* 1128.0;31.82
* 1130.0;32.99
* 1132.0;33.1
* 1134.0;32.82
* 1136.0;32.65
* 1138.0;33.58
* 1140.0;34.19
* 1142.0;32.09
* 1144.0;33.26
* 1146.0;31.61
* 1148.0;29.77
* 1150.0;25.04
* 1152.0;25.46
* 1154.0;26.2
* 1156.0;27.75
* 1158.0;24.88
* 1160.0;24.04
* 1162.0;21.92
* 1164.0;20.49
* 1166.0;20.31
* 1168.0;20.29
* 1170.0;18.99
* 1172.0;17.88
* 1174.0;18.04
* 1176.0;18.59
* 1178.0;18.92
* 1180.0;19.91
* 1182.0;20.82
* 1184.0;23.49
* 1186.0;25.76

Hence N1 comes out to 1018.0 Hz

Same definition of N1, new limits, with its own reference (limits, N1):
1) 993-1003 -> 1000.0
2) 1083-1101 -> 1088.0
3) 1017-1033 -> 1018.0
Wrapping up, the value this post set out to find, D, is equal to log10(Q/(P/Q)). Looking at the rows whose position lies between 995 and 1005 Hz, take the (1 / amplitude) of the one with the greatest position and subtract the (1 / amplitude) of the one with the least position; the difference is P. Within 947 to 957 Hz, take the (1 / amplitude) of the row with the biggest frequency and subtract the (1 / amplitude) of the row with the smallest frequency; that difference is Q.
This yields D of -1.7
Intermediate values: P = 0.0011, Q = 0.005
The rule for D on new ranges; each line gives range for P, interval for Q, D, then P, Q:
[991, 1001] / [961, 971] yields -2.1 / 0.0008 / -0.002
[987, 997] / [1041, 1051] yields -2.6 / 0.0005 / 0.001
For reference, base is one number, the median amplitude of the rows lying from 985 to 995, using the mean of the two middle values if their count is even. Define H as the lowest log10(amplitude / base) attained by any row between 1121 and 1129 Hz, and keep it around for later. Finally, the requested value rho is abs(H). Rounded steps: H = 0.061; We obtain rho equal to 0.061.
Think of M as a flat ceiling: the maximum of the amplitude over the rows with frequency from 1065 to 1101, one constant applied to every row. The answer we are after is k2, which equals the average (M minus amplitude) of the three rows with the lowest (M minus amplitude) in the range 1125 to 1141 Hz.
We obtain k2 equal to 13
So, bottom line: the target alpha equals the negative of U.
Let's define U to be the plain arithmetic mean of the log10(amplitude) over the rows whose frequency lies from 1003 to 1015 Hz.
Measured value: -1.44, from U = 1.44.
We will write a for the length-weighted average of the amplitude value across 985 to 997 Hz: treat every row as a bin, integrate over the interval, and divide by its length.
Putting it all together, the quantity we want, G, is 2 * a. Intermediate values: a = 28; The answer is 56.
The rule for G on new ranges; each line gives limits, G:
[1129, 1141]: 66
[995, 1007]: 56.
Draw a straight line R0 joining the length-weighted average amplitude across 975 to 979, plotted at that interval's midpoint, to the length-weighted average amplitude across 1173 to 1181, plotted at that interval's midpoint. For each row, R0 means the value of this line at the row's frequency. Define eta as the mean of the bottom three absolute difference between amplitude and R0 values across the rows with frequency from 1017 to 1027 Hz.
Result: 0.4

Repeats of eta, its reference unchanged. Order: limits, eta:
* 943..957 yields 1.4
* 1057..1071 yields 9.2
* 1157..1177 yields 0.5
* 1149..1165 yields 2.6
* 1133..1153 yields 6.6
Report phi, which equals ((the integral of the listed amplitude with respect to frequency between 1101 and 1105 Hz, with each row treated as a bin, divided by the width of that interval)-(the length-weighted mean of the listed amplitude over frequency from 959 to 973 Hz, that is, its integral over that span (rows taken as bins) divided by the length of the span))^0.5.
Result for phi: 4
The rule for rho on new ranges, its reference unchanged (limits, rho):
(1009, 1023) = 0.036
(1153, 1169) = 0.135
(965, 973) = 0.006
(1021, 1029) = 0.019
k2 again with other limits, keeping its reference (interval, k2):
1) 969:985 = 18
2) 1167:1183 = 28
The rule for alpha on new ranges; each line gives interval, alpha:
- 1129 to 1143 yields -1.52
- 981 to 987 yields -1.47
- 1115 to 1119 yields -1.59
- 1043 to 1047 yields -1.50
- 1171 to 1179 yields -1.26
